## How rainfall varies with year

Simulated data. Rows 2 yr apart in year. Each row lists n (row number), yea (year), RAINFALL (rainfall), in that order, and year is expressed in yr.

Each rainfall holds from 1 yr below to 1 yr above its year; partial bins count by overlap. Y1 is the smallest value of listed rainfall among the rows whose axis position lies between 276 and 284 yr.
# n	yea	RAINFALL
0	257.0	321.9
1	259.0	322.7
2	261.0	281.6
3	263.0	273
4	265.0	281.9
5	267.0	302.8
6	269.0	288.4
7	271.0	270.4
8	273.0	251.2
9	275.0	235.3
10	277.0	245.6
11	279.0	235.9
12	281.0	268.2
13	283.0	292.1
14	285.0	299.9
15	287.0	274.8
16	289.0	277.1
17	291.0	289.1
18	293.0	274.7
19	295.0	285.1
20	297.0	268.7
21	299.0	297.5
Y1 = 235.9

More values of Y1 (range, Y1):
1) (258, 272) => 270.4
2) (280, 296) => 268.2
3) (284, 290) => 274.8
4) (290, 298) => 268.7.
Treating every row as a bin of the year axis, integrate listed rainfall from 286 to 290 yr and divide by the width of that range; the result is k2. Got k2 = 276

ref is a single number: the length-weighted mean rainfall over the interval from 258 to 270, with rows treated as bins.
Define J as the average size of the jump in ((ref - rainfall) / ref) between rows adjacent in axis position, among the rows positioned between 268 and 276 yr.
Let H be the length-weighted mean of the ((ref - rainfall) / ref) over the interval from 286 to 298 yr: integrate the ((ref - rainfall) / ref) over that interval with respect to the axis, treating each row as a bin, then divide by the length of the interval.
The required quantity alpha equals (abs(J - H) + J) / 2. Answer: 0.0376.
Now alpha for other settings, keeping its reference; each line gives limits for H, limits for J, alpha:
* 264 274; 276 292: 0.0335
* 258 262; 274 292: 0.0707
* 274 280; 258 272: 0.0905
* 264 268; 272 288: 0.0623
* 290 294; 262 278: 0.0358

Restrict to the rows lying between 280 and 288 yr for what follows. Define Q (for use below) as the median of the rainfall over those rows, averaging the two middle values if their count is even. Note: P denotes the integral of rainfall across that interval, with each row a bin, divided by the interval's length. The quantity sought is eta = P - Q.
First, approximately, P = 284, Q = 283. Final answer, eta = 0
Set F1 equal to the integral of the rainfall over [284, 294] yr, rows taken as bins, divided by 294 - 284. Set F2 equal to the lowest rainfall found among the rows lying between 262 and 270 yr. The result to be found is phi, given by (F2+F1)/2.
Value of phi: 278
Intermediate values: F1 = 283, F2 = 273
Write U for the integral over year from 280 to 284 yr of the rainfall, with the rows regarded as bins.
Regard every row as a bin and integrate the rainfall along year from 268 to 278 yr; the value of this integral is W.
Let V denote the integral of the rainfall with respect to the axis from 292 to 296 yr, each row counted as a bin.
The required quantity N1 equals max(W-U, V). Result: 1461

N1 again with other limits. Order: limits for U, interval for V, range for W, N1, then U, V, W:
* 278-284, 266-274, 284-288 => 2226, 1592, 2226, 1149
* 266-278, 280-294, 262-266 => 3952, 3187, 3952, 1110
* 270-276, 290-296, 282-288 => 1698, 1514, 1698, 1734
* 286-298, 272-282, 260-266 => 2472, 3339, 2472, 1673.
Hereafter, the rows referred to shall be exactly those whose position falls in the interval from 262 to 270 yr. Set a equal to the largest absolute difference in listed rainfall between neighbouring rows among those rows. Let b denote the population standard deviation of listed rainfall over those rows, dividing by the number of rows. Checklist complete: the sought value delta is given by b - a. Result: -10.0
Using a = 21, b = 11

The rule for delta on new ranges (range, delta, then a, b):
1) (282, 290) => -14.7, 25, 10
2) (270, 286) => -9.3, 32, 23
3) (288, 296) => -8.6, 14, 6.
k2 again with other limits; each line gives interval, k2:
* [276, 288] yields 269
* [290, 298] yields 279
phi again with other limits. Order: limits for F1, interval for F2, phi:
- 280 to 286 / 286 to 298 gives 278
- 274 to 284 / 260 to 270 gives 264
